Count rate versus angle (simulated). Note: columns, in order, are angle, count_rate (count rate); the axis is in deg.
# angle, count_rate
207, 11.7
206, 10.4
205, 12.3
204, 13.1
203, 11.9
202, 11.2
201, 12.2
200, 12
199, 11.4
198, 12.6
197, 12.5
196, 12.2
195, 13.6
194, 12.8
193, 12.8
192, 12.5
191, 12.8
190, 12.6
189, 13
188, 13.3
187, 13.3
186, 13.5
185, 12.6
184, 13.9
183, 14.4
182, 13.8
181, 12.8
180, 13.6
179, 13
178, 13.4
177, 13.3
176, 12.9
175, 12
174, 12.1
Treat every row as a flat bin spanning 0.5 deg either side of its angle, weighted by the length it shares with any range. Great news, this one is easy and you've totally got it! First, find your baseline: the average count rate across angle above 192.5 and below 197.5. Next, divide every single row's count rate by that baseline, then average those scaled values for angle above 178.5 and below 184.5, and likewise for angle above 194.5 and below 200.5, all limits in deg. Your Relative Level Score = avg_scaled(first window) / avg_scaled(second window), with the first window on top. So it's 1.10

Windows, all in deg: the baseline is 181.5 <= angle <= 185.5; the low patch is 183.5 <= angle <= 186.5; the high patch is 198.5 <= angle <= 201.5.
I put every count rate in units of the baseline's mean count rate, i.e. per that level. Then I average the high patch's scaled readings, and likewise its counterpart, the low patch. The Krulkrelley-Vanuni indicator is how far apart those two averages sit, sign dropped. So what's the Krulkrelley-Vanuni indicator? 0.11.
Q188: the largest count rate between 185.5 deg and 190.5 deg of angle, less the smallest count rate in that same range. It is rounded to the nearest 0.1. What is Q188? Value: 0.9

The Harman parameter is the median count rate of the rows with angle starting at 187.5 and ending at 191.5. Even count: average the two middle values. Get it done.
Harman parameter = 12.9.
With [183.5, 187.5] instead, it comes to 13.4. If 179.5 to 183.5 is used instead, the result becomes 13.7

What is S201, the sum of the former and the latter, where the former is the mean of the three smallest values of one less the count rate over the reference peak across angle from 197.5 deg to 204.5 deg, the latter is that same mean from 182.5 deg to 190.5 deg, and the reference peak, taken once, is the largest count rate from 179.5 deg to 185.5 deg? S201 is 0.155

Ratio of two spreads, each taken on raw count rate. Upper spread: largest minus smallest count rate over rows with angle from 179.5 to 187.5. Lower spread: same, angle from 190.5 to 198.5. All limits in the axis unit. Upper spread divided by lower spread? 1.3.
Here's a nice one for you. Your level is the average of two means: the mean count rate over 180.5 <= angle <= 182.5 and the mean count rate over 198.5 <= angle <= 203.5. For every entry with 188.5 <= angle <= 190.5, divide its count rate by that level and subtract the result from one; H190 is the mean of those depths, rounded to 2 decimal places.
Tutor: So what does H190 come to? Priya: -0.02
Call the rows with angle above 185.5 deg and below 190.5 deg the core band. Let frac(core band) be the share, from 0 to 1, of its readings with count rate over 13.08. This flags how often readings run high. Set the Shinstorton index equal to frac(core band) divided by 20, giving 0.030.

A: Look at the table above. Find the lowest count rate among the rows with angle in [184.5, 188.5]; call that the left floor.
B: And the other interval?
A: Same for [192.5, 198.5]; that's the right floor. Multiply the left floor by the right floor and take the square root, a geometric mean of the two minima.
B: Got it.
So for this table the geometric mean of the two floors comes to 12.4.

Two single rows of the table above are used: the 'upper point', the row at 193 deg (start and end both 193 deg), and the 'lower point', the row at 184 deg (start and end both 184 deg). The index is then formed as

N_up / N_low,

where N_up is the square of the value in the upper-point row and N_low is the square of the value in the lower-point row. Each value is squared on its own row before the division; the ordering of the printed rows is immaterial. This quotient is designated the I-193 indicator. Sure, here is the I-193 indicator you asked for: 0.85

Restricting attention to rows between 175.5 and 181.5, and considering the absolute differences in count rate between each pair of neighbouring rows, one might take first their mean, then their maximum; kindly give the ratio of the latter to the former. 1.7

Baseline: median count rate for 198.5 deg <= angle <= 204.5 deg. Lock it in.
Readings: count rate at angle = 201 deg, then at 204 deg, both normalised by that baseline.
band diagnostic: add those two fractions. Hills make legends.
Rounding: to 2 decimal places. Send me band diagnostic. 2.12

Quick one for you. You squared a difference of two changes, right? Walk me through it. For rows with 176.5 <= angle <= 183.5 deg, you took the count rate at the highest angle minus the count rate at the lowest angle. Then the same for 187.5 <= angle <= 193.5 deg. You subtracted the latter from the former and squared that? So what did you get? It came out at 2.6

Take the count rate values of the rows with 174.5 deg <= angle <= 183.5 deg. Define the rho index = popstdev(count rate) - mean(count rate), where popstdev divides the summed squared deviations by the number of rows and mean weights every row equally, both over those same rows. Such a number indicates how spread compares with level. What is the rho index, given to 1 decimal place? -12.6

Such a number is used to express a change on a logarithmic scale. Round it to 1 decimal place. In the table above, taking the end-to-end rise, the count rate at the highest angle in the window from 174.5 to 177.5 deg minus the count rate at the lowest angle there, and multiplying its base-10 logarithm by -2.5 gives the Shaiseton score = -0.3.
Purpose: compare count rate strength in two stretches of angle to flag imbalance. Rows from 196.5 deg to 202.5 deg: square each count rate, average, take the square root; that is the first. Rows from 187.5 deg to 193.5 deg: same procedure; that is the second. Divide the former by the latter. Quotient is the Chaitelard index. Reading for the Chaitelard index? 0.93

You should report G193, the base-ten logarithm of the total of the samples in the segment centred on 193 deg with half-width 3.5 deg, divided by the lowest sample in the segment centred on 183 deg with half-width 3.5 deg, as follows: 0.850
